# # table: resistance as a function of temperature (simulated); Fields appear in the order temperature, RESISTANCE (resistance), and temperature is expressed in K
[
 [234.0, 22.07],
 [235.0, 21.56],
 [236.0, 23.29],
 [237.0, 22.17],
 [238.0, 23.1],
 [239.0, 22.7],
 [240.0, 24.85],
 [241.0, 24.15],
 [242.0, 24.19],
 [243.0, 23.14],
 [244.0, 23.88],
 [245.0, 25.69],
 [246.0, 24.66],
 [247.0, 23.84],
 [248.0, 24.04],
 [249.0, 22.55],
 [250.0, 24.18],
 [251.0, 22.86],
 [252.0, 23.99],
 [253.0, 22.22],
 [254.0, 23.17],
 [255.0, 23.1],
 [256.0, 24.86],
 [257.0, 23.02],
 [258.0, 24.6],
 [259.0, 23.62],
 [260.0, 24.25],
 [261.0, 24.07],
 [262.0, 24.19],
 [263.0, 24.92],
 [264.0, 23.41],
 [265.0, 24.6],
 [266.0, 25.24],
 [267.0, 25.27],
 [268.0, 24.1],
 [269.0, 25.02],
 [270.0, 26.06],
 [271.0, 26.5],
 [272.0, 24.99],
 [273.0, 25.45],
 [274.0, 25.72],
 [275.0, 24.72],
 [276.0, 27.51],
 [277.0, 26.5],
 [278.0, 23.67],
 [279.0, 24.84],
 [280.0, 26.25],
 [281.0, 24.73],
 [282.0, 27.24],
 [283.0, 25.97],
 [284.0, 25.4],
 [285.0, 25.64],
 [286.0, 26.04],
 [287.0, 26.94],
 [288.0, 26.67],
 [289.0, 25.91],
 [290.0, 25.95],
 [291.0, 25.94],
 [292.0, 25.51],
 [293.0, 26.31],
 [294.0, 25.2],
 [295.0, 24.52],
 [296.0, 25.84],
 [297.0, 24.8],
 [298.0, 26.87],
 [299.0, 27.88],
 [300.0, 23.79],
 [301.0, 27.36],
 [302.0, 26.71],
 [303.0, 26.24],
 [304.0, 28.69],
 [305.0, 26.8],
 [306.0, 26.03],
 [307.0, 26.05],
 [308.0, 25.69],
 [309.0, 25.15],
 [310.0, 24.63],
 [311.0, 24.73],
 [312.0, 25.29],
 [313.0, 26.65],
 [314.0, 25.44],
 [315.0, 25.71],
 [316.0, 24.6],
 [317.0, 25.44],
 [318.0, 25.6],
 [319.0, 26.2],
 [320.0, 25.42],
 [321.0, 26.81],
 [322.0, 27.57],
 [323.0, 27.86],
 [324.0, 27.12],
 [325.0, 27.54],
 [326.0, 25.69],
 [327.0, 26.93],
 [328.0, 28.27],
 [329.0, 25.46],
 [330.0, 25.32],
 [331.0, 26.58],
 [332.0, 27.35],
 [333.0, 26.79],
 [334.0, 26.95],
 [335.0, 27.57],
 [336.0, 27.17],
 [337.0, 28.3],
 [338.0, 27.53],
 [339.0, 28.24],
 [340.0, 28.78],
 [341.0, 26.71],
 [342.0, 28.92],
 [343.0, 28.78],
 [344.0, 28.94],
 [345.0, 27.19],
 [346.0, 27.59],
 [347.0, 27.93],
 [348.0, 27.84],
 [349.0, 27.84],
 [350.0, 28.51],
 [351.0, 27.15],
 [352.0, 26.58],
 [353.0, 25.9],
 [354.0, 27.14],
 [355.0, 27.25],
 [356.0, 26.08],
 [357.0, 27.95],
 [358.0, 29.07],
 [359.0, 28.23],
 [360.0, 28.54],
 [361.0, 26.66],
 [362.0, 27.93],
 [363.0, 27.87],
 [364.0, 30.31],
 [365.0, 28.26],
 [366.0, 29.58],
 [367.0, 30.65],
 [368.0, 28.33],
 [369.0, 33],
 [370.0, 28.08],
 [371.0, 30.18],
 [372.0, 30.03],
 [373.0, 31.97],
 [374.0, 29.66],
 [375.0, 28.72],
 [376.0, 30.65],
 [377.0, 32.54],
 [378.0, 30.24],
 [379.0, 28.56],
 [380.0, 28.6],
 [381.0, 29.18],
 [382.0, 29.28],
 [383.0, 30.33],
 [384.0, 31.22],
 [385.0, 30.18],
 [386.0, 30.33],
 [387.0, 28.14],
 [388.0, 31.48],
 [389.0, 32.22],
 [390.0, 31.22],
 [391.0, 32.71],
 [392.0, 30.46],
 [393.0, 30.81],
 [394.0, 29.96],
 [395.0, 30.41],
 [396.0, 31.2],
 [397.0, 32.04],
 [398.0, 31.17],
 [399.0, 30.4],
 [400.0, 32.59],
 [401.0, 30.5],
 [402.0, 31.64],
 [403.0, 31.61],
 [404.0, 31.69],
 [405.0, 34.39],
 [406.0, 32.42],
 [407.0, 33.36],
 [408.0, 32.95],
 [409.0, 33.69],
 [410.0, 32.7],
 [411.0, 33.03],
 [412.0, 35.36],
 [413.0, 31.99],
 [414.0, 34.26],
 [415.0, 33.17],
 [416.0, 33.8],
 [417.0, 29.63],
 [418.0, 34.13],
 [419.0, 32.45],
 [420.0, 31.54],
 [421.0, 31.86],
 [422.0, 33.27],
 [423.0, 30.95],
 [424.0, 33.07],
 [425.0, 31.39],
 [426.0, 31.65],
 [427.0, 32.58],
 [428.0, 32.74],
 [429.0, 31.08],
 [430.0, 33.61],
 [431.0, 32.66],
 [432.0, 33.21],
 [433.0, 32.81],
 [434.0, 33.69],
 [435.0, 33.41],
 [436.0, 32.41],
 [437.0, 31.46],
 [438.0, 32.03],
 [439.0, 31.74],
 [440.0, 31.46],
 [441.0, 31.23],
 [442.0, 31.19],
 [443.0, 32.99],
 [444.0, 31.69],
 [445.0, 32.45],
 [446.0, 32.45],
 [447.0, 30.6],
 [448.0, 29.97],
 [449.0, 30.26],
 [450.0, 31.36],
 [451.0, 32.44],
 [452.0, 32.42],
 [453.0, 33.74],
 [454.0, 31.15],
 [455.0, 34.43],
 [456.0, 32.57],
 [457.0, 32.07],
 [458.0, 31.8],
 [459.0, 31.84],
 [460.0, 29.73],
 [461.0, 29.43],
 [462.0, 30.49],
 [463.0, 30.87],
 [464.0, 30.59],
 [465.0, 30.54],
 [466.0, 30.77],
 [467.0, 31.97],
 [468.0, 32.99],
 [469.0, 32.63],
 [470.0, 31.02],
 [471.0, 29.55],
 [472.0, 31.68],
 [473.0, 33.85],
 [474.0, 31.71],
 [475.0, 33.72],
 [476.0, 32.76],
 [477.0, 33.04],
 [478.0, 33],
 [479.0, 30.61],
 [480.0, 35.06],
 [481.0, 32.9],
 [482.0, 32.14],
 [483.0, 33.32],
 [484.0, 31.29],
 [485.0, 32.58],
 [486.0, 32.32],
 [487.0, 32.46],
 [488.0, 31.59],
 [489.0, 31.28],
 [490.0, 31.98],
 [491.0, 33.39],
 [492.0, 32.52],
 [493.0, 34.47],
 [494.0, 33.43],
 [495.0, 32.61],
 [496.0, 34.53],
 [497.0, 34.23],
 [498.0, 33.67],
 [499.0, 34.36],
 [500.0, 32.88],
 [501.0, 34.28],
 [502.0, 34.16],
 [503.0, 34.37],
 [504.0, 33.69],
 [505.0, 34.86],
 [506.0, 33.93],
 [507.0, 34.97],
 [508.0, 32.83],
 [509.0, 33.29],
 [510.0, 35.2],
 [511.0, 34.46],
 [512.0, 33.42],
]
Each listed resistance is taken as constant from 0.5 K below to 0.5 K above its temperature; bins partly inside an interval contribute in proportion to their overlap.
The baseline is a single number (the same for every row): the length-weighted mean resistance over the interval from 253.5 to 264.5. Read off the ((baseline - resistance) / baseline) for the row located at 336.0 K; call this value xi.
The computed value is -0.14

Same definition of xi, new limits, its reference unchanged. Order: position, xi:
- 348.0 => -0.16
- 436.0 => -0.35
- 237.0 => 0.07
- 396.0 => -0.30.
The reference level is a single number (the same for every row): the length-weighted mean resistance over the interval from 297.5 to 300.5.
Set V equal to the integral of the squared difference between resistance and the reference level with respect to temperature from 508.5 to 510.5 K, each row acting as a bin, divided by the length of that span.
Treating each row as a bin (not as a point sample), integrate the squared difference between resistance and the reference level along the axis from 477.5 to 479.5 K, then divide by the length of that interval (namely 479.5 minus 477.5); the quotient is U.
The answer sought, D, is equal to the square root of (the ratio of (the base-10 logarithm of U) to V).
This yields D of 0.15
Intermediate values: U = 33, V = 66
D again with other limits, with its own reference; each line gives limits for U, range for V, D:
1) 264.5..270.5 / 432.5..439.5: 0.07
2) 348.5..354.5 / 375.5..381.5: 0.12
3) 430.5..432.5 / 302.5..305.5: 0.86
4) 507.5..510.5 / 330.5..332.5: 1.52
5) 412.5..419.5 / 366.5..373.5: 0.29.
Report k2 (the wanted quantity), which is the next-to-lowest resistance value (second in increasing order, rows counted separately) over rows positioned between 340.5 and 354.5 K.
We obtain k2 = 26.58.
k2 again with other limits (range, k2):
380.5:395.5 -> 29.18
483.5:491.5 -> 31.29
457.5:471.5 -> 29.55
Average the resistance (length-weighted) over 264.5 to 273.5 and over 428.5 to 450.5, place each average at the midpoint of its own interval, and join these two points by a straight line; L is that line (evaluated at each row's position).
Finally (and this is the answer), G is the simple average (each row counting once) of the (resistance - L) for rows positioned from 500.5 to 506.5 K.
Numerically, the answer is -0.30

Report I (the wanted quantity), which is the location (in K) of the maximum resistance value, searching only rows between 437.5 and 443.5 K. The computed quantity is 443.0 K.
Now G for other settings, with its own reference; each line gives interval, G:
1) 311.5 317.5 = -1.53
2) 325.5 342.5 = -0.61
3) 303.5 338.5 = -0.88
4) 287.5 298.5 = -0.42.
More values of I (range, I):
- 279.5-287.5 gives 282.0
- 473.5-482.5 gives 480.0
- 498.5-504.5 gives 503.0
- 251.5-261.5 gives 256.0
